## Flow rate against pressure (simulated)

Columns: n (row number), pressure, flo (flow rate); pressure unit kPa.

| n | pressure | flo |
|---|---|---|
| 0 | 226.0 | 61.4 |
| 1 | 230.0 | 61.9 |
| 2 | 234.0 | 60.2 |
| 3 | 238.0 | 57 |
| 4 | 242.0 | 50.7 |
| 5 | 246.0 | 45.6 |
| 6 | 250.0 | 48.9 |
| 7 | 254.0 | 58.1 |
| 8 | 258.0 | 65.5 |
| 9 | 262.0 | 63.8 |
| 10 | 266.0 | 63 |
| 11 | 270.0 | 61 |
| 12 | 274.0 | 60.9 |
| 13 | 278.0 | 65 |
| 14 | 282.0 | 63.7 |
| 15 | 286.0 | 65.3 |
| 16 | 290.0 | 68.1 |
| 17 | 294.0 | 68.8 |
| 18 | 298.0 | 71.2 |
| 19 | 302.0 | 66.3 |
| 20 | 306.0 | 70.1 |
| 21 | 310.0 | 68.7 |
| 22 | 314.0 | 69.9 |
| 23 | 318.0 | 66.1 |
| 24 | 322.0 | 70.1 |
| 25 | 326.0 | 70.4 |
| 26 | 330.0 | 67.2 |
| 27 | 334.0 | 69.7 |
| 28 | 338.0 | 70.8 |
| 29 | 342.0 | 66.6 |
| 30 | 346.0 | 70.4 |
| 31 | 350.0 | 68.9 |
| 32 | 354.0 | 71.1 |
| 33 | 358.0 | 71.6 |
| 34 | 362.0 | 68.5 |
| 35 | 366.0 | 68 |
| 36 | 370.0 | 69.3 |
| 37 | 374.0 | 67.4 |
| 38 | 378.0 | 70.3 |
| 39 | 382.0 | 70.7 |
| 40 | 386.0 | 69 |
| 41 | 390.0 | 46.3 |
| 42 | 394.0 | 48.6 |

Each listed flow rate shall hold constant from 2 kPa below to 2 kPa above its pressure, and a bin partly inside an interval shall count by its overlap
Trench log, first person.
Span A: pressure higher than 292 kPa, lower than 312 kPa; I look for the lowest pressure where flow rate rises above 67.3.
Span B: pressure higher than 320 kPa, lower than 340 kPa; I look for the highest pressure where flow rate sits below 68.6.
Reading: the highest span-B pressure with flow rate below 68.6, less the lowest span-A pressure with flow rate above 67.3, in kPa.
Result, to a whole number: 36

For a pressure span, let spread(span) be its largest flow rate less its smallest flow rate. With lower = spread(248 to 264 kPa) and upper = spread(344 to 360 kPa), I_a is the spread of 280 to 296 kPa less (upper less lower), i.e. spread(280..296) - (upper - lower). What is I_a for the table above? 19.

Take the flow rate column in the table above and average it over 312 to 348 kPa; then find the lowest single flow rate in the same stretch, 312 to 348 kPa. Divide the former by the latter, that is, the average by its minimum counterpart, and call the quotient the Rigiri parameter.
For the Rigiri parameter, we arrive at 1.04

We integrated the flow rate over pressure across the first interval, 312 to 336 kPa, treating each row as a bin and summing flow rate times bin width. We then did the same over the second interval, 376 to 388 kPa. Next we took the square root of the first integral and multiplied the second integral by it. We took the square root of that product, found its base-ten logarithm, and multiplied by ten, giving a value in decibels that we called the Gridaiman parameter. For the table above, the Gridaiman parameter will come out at 22.7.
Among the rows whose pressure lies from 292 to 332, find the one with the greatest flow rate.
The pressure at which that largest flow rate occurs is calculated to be 298.0 kPa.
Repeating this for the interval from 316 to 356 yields 354.0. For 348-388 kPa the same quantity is 358.0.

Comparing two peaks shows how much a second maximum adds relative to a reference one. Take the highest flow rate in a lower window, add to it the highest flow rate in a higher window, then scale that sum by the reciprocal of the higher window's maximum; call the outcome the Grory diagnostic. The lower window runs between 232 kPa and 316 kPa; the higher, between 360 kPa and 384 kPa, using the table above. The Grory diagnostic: 2.01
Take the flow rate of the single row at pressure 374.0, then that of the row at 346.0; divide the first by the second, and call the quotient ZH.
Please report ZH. 0.96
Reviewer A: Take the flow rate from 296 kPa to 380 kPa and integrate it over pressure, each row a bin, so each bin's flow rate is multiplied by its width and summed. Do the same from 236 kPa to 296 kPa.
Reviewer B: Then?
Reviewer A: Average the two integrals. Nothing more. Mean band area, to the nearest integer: 4716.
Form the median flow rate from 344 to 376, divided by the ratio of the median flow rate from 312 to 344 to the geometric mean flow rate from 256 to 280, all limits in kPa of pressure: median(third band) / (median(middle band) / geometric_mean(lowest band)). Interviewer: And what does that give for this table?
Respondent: 62.5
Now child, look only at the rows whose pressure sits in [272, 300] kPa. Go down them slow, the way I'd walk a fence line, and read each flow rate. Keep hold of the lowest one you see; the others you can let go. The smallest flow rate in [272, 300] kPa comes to 60.9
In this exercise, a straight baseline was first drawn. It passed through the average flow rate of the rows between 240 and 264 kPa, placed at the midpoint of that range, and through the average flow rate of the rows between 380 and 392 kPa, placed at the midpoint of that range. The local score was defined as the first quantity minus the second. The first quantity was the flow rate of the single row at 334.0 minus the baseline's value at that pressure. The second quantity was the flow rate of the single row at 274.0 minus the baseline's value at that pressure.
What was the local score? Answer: 5.9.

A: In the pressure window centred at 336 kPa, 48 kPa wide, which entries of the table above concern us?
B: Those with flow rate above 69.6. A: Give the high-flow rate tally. 8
